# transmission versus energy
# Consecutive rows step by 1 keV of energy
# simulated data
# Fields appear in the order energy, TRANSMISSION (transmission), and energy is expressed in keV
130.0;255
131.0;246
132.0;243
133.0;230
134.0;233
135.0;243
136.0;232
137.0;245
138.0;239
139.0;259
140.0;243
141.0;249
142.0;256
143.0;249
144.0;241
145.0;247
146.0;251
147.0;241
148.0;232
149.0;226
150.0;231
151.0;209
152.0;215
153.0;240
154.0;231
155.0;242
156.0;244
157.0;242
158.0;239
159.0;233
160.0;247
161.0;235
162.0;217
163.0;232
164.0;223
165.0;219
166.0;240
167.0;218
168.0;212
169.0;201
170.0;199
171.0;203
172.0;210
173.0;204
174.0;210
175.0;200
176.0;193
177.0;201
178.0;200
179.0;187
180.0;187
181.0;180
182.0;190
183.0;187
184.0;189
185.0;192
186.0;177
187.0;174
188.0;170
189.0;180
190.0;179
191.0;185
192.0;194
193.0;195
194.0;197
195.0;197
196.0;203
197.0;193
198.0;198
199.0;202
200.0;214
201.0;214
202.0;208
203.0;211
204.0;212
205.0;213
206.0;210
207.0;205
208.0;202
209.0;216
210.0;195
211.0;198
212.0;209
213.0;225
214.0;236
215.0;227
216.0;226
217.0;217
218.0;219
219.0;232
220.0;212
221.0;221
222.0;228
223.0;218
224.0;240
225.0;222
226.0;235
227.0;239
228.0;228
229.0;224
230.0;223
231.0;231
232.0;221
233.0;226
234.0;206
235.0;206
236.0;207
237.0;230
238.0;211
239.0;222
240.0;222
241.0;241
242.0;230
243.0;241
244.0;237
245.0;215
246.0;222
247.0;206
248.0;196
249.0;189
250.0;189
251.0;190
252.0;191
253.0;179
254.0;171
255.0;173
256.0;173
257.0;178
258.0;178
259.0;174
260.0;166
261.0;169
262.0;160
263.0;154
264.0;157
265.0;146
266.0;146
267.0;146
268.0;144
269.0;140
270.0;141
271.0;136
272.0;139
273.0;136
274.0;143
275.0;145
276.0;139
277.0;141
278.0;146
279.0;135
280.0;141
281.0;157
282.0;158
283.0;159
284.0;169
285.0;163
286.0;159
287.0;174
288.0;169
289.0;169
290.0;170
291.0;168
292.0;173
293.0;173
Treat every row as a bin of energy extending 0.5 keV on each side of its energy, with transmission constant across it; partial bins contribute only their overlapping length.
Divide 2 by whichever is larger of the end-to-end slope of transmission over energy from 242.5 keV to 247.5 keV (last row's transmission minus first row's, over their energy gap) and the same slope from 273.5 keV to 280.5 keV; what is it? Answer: -6.0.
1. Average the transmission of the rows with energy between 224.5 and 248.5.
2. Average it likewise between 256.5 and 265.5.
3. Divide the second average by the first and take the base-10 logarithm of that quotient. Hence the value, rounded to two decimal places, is -0.13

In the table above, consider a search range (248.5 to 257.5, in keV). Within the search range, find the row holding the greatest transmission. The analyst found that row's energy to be 252.0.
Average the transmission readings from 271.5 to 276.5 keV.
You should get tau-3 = 140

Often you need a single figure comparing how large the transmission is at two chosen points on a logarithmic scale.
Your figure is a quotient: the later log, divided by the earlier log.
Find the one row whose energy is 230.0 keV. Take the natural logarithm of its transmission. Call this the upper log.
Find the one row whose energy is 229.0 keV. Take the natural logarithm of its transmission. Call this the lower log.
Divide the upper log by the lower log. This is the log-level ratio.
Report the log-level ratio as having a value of 1.00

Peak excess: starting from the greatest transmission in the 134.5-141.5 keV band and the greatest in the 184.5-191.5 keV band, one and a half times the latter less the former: 29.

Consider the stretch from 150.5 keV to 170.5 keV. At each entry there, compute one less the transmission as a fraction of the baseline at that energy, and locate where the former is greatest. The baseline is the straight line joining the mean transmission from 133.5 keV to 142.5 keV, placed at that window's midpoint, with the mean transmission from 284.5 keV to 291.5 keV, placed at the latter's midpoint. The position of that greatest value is 170.0 keV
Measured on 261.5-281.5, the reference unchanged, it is 271.0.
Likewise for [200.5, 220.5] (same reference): 210.0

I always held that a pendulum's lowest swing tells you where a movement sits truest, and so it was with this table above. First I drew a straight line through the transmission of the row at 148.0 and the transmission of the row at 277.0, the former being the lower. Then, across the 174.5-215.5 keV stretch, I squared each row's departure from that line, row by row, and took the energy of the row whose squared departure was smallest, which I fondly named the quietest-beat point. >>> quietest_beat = 198.0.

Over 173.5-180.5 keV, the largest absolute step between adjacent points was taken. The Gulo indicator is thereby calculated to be 13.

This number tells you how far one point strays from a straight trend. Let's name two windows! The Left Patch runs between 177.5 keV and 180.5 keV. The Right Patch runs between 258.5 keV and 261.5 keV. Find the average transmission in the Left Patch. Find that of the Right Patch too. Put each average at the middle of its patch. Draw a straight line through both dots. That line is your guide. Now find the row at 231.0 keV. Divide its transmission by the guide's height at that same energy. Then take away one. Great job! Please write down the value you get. 0.30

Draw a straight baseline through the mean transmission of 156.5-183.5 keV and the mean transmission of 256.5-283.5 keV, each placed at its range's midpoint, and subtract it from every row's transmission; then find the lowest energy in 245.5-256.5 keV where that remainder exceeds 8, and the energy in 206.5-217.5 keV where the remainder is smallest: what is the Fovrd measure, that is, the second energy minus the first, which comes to -36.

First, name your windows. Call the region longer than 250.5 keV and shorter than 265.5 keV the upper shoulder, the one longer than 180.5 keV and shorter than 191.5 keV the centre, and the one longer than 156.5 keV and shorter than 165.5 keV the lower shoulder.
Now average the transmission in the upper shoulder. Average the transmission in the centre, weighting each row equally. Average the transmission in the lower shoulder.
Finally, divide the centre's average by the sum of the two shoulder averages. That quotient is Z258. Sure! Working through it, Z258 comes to 0.45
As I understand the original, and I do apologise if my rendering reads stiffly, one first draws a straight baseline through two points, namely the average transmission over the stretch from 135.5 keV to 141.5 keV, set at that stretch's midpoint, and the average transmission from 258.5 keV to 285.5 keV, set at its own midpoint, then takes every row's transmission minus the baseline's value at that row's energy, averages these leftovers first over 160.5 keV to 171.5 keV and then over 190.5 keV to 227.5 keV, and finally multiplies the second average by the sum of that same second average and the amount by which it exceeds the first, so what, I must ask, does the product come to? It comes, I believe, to 777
